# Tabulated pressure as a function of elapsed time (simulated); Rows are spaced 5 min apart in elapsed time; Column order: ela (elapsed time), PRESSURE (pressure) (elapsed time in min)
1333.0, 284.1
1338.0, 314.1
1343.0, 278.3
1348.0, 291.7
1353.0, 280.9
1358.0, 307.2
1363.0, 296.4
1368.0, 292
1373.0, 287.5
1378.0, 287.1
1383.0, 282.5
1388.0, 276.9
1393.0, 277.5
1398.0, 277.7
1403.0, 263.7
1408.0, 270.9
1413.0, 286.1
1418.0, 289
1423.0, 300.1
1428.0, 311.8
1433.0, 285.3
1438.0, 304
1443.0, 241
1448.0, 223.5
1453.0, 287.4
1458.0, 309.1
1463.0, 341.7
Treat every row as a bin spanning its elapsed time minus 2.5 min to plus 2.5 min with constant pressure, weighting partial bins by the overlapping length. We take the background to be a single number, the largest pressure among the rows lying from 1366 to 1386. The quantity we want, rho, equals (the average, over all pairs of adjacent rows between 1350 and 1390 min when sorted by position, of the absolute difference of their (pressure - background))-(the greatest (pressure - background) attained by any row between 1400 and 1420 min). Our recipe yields 11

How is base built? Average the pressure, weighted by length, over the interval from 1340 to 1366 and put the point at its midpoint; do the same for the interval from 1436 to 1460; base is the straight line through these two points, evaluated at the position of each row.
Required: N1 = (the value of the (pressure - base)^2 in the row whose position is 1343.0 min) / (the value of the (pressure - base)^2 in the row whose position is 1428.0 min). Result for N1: 0.18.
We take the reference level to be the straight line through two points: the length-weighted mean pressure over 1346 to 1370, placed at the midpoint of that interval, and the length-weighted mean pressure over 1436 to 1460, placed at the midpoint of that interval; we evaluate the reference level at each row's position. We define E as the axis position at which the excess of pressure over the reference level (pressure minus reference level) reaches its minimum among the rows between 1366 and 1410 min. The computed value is 1403.0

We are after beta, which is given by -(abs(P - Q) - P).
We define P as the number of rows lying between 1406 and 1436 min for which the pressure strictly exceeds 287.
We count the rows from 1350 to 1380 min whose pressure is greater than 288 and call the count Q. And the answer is 3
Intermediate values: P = 3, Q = 3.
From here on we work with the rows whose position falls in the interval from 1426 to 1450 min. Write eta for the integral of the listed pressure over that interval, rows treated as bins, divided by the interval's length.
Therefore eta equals 273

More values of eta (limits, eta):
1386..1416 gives 276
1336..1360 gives 294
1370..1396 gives 282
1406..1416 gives 279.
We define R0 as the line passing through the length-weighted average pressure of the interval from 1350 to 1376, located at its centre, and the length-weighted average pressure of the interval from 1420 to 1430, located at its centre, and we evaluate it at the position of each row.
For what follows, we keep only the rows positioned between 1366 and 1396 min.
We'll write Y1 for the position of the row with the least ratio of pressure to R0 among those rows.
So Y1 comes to 1393.0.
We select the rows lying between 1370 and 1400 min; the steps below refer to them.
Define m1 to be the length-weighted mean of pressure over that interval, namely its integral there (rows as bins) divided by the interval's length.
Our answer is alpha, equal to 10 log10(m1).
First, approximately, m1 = 282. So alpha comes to 24.5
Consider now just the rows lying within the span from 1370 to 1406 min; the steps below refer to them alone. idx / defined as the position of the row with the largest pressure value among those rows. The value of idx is 1373.0 min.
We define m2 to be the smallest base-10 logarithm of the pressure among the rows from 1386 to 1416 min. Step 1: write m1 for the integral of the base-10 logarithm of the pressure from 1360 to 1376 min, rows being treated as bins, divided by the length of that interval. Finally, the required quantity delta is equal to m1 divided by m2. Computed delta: 1.018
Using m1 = 2.47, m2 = 2.42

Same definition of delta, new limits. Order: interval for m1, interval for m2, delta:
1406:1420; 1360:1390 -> 1.003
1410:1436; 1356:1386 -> 1.007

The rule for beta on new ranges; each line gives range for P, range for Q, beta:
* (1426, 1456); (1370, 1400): 0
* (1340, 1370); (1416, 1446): 4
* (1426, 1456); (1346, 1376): 2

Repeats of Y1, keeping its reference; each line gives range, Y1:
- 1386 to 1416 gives 1403.0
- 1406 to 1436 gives 1408.0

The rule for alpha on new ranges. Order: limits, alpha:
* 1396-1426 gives 24.5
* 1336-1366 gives 24.7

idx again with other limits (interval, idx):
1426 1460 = 1428.0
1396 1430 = 1428.0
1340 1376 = 1358.0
